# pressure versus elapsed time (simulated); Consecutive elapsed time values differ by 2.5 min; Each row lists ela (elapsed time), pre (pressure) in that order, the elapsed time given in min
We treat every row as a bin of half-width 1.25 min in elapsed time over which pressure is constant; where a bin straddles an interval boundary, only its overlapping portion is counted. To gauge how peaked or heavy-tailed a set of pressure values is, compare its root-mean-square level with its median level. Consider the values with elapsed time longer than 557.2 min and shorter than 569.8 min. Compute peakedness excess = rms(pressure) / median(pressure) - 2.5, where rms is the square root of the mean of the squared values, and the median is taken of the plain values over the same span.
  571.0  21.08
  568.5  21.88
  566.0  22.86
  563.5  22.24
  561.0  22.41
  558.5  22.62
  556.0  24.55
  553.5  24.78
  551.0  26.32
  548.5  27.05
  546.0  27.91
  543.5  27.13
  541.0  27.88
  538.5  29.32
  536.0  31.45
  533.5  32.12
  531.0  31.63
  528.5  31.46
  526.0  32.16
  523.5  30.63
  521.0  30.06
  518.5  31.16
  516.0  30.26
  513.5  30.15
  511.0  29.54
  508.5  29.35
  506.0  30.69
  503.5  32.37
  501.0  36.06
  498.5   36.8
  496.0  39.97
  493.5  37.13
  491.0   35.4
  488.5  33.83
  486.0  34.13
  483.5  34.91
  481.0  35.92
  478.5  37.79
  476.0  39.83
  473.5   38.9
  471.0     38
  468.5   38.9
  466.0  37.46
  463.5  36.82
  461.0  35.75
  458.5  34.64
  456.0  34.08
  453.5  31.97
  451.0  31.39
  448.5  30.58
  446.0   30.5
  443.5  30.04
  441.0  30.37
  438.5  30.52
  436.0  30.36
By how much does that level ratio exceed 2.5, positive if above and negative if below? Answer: -1.50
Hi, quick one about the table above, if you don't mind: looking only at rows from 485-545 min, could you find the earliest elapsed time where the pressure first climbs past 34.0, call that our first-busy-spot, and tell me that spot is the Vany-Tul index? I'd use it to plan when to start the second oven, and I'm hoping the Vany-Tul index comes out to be 486.0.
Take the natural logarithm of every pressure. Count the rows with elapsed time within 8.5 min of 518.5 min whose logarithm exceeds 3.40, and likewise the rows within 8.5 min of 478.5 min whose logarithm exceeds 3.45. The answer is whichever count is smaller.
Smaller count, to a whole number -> 6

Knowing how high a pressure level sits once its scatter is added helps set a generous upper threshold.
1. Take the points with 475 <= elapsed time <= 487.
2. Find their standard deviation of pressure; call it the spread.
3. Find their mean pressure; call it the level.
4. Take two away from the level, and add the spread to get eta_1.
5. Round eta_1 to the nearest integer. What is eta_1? 37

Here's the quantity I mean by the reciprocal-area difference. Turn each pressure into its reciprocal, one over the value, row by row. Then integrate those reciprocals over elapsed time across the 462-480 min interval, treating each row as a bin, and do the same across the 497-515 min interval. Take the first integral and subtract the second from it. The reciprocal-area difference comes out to -0.09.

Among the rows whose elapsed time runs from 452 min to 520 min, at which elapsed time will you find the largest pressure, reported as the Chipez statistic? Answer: 496.0 min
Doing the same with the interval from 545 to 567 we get 546.0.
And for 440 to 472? 468.5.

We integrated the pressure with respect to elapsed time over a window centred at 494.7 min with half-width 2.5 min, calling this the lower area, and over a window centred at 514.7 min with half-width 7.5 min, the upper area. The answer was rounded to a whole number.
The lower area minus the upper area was -259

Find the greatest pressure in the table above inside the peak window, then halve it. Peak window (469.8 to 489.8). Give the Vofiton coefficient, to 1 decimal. 19.9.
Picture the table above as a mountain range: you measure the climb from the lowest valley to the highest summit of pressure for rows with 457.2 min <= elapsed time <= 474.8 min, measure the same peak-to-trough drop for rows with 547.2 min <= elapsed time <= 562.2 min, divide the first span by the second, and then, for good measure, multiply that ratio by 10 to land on 9.2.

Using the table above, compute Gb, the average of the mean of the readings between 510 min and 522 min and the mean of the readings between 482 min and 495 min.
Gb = 32.7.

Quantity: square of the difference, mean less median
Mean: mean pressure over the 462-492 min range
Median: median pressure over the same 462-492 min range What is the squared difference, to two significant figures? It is 0.10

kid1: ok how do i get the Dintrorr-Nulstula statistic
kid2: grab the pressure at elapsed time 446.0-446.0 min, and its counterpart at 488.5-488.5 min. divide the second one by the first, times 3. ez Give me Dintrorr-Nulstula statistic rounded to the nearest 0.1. 3.3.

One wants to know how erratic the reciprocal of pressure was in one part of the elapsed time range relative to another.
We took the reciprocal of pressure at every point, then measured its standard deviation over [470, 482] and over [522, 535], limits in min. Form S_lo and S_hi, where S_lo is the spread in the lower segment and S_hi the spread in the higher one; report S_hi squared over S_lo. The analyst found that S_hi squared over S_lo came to 0.000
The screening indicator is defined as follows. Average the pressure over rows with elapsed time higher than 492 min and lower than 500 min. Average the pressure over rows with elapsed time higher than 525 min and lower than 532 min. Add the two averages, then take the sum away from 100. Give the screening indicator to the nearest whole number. 30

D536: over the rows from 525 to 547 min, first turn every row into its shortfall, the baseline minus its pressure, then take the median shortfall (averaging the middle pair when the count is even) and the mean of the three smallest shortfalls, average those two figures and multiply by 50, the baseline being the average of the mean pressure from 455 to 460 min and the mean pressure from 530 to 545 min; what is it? 22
